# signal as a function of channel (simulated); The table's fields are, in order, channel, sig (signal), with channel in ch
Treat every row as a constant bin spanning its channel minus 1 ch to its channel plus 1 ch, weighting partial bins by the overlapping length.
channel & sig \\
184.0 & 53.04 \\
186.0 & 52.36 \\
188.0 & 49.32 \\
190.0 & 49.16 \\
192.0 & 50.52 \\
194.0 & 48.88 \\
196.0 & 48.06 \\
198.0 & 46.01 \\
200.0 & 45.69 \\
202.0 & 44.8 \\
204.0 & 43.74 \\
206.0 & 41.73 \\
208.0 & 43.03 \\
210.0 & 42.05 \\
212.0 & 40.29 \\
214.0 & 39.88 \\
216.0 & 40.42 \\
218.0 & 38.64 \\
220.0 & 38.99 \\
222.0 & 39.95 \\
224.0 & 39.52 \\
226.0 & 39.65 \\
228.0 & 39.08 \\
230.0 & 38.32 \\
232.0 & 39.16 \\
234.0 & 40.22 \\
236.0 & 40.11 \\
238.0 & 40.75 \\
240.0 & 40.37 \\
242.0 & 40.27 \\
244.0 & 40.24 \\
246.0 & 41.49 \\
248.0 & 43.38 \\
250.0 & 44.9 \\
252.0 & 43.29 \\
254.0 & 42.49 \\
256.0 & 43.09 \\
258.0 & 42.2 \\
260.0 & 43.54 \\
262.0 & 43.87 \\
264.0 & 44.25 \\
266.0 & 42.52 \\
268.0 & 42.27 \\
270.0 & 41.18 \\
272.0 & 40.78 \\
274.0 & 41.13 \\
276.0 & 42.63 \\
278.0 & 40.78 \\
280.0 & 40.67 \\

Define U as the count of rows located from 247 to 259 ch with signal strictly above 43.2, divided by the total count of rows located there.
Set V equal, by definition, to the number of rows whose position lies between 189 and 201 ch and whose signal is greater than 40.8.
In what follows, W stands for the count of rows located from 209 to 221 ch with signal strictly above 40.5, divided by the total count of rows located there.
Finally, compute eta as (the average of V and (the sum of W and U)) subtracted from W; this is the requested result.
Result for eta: -3.17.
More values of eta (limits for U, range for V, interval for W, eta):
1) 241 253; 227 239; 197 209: 0.25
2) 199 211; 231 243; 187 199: 0.25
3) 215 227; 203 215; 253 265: -1.50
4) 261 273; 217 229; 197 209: 0.33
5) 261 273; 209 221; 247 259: -0.17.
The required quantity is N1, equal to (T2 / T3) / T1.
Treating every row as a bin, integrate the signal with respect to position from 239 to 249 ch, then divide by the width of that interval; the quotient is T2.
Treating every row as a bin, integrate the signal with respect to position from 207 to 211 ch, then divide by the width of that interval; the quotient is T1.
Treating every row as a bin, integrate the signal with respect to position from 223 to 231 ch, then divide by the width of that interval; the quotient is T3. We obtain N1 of 0.025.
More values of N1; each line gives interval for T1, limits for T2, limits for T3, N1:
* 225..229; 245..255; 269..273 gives 0.027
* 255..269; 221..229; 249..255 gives 0.021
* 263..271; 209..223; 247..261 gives 0.022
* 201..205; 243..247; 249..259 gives 0.021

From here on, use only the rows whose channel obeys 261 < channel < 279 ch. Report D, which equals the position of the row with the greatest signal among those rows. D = 264.0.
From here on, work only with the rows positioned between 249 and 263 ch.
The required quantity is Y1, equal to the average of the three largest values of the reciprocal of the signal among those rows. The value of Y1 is 0.0235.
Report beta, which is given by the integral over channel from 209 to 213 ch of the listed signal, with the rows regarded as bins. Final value 165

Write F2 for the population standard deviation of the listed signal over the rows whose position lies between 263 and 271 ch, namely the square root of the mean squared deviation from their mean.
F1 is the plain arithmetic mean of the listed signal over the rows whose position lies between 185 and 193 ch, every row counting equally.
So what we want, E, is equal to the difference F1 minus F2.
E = 49.2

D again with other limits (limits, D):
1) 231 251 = 250.0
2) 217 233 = 222.0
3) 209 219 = 210.0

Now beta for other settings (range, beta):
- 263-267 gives 174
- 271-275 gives 164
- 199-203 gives 181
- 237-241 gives 162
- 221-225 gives 159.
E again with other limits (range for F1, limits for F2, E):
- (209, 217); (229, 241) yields 39.8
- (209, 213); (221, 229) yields 40.9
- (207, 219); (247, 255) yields 39.8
